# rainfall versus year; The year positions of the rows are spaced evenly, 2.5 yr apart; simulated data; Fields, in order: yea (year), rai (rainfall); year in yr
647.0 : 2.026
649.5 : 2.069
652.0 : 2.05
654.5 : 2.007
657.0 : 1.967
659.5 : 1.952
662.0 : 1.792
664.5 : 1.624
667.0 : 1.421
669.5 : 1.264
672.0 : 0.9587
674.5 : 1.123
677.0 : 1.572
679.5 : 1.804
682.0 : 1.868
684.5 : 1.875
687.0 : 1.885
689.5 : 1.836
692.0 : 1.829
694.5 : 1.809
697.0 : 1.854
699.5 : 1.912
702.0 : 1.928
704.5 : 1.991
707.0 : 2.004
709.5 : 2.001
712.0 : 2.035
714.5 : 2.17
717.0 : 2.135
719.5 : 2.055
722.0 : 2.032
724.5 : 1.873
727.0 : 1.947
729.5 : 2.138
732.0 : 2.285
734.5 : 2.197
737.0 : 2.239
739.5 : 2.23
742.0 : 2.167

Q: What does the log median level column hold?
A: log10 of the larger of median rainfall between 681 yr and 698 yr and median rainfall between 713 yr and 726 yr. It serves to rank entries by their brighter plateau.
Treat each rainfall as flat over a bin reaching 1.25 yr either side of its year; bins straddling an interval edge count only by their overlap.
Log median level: 0.313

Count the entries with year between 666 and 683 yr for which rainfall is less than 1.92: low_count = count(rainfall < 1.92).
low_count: 7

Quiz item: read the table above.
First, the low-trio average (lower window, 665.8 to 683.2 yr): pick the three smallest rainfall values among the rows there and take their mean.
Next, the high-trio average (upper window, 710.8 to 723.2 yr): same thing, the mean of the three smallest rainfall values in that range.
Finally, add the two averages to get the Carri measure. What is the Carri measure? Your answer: 3.16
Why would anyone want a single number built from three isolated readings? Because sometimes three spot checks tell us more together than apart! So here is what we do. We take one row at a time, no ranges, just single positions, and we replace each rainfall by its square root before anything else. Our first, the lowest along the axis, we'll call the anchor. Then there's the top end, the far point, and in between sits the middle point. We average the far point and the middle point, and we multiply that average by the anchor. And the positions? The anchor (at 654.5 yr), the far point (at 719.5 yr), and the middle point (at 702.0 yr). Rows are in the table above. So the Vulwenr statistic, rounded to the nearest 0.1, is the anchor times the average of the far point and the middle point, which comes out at 2.0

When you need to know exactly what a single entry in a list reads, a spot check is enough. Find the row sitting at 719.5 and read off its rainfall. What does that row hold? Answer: 2.055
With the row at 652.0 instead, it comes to 2.05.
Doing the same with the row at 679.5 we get 1.804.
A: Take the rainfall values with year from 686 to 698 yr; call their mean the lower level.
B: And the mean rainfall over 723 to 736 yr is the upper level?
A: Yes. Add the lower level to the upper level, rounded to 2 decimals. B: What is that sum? 3.93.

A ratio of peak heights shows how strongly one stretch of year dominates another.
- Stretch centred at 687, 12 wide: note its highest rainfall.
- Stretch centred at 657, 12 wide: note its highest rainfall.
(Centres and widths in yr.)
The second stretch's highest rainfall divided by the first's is 1.09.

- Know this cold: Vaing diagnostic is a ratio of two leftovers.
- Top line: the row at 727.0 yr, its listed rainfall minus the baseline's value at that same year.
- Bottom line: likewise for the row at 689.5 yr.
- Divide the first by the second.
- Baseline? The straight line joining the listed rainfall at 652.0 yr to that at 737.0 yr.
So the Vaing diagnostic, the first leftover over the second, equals 0.91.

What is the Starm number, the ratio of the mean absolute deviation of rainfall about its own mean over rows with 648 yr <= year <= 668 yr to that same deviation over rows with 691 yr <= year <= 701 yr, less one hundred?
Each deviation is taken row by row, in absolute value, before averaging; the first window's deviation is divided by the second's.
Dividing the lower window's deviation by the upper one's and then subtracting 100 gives -94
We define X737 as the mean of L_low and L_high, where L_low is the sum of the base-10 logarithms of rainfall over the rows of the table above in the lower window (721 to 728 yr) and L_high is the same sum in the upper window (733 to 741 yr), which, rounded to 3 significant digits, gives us 0.955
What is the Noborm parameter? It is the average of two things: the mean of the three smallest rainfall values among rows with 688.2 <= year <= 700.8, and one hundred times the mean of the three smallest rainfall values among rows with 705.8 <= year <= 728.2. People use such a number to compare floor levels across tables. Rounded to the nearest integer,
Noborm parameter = 98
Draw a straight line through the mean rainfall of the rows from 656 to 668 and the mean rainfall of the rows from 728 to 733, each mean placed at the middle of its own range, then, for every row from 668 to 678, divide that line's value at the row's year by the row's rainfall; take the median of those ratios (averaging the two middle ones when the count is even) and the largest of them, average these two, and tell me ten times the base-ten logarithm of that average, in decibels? 2.34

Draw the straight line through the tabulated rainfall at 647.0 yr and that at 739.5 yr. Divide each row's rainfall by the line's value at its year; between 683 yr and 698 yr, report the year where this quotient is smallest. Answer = 694.5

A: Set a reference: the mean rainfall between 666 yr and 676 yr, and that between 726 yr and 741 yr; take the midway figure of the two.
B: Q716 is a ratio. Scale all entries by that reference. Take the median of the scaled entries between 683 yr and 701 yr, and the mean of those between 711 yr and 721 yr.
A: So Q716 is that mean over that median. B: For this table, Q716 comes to 1.13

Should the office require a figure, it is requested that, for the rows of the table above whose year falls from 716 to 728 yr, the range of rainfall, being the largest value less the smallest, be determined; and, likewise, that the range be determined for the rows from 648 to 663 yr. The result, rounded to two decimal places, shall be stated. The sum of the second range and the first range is 0.54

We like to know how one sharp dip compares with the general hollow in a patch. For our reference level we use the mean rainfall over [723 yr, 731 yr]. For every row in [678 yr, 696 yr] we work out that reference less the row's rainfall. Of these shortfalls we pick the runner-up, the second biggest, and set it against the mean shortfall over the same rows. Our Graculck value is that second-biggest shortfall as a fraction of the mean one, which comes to 1.2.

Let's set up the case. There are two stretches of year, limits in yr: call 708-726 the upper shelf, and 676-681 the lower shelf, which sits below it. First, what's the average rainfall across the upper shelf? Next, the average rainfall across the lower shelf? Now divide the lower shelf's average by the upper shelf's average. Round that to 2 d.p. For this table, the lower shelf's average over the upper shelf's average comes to 0.83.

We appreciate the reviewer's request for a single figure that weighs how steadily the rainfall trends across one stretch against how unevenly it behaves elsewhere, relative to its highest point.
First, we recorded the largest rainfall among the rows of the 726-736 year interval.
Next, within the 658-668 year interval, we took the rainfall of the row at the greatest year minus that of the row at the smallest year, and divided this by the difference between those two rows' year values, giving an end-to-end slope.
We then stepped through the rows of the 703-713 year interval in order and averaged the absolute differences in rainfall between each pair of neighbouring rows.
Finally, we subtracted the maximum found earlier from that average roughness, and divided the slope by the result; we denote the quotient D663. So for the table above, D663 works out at 0.03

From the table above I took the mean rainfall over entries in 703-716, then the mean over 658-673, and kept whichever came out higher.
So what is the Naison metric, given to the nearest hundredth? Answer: 2.04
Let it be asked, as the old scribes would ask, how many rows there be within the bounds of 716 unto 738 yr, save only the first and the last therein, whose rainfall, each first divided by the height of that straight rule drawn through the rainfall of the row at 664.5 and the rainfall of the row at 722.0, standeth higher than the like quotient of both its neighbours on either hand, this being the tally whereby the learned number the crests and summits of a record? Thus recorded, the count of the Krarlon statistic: 1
